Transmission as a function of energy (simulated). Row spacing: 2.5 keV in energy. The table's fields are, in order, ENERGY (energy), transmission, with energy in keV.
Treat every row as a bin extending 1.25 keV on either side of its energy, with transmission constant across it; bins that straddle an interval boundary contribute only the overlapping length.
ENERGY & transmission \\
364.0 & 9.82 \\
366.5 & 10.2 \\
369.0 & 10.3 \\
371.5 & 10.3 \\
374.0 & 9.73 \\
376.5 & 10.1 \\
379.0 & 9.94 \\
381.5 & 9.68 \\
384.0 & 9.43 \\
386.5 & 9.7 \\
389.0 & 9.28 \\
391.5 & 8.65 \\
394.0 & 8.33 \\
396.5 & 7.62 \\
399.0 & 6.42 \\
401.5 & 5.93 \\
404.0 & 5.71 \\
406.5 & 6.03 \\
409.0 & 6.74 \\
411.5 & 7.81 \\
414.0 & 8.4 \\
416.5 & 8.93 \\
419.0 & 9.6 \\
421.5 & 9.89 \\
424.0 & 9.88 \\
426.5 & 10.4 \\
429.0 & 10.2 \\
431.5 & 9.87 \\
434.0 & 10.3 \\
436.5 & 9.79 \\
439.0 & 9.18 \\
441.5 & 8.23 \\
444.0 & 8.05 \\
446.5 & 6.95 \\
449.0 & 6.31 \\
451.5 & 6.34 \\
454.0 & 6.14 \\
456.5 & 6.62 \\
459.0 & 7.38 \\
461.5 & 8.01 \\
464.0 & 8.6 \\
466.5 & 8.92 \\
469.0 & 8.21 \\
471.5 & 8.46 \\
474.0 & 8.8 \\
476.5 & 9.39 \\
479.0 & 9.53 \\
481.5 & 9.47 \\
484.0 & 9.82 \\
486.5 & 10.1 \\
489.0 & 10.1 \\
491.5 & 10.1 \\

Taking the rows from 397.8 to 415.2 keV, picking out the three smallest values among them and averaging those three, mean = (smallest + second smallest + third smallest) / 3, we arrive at 5.9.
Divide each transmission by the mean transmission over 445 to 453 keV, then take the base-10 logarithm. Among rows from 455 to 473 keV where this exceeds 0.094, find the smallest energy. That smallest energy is 464.0 keV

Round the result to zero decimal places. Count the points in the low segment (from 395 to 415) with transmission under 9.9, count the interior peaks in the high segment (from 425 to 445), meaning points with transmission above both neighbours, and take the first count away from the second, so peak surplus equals -7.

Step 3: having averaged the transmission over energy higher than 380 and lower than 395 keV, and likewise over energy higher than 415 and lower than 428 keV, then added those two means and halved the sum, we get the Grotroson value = 9.5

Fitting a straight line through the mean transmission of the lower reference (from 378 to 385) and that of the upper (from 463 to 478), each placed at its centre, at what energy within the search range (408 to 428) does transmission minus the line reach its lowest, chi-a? 409.0 keV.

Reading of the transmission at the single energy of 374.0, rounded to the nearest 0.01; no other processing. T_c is 9.73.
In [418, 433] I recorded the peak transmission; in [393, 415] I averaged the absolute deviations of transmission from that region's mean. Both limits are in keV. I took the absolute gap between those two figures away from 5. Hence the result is -4.47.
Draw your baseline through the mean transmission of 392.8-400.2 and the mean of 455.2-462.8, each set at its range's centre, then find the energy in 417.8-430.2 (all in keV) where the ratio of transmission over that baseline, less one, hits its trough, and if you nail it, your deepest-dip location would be 419.0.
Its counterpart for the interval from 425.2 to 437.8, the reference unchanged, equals 436.5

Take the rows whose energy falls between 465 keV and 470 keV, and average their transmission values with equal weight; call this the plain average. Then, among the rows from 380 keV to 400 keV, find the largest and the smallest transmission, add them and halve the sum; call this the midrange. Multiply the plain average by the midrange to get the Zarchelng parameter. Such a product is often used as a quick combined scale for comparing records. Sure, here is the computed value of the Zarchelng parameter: 69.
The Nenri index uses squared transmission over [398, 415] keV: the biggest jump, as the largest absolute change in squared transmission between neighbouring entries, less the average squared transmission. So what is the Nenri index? -30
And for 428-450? -62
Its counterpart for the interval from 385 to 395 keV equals -70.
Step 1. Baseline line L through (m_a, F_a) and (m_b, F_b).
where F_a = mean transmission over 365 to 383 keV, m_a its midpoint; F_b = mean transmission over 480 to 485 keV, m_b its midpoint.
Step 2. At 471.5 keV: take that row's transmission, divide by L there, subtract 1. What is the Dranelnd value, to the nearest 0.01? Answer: -0.13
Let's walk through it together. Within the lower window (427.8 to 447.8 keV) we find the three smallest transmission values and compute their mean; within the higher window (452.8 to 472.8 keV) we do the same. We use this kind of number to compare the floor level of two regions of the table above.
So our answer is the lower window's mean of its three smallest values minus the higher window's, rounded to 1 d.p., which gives 1.0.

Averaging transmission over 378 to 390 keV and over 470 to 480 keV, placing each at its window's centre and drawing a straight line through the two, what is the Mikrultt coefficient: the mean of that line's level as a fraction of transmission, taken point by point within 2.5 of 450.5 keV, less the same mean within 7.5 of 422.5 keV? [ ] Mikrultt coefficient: 0.5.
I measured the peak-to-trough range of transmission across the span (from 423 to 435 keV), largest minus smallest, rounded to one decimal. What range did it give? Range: 0.5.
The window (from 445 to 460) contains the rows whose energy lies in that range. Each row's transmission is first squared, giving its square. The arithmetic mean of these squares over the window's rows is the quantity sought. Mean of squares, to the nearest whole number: 44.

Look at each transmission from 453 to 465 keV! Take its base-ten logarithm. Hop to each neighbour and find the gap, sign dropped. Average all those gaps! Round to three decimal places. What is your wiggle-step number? 0.037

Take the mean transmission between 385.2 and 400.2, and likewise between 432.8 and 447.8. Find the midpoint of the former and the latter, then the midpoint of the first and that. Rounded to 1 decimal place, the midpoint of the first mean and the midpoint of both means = 8.4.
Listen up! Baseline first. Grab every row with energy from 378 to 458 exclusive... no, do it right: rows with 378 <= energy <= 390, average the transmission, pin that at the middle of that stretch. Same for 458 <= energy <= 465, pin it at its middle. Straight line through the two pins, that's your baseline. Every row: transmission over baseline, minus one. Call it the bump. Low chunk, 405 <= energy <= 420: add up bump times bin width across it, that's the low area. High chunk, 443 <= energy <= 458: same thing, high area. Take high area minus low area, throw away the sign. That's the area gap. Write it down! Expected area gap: 1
